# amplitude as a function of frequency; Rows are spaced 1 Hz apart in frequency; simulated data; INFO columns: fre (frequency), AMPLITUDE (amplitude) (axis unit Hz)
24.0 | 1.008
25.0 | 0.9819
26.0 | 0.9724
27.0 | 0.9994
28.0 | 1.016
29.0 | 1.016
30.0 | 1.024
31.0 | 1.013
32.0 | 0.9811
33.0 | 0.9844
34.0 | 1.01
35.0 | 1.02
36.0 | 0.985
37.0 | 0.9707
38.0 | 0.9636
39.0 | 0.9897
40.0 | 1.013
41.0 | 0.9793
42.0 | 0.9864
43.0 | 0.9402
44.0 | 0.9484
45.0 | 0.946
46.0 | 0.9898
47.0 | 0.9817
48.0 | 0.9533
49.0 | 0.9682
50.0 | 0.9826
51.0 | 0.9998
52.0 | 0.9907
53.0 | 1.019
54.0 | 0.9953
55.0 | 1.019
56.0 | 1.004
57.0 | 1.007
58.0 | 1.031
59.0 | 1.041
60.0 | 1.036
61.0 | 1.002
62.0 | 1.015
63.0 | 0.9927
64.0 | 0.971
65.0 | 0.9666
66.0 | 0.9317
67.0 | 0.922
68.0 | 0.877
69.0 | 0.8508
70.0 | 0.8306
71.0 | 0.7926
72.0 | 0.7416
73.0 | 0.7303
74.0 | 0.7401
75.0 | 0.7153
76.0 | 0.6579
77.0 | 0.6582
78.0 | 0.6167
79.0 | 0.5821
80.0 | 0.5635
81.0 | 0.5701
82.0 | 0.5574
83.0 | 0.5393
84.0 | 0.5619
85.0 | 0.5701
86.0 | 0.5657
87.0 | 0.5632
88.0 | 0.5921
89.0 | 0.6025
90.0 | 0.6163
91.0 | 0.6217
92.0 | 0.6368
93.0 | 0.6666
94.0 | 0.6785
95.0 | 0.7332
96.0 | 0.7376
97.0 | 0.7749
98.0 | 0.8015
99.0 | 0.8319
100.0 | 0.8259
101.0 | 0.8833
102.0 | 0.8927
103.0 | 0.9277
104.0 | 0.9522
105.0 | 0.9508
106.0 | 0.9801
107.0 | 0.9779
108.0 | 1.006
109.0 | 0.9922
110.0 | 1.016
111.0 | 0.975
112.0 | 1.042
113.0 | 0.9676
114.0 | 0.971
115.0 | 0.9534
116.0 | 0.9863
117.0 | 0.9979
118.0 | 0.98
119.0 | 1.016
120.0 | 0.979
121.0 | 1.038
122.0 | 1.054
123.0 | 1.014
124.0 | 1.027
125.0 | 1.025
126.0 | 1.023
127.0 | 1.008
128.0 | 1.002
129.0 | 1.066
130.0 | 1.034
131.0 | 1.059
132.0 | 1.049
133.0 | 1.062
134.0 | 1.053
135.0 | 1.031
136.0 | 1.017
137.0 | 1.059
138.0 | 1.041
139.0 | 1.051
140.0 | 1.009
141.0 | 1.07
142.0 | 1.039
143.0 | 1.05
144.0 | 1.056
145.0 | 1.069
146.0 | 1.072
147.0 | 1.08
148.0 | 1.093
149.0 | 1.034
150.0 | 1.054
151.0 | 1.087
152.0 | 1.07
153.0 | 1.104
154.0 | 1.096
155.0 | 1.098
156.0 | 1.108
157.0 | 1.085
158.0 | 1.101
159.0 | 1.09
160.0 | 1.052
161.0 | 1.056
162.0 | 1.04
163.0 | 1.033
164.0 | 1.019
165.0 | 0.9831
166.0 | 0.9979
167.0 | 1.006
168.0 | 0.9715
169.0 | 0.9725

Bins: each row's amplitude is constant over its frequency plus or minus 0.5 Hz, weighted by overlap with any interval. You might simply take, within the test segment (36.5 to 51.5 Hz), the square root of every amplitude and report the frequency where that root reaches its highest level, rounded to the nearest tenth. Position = 40.0 Hz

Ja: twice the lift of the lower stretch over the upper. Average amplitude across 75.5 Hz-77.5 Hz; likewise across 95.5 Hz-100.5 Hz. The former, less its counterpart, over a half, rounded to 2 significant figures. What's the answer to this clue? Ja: -0.27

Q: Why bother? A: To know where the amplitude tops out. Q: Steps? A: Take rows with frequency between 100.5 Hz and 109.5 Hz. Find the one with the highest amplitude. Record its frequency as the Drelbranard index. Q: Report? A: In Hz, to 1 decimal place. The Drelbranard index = 108.0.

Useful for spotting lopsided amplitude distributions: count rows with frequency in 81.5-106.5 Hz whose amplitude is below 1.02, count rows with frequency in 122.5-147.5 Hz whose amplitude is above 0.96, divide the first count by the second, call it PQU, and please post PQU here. 1.00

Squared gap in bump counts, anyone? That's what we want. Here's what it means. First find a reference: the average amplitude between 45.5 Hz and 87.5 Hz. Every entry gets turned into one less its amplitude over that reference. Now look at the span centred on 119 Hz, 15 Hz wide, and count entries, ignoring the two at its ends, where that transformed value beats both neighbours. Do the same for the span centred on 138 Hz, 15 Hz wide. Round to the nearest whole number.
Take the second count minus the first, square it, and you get 0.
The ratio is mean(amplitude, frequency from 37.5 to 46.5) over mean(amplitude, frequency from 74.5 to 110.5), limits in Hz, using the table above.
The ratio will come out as 1.33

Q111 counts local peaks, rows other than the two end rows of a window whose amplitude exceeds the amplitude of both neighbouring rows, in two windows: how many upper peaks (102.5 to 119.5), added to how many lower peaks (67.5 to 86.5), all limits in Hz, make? 11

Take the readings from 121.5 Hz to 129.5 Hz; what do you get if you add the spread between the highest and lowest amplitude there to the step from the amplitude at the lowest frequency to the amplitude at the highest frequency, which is 0.076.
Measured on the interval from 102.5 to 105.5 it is 0.048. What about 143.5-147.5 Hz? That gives 0.048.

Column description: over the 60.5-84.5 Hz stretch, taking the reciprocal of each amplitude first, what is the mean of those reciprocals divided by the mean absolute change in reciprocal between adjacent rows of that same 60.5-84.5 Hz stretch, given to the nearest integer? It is 30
